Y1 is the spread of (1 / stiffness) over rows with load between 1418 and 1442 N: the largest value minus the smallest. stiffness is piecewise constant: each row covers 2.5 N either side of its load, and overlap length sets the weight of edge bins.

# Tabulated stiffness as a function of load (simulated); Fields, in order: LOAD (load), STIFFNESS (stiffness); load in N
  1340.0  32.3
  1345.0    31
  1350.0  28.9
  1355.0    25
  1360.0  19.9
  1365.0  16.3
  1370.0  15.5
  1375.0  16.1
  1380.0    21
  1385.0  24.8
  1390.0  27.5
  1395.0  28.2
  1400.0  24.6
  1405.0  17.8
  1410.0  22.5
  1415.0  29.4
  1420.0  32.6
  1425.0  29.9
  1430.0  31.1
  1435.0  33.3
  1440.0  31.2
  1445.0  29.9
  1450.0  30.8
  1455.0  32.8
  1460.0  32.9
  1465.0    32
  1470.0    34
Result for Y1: 0.0034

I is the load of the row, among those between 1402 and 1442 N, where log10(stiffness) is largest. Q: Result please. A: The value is 1435.0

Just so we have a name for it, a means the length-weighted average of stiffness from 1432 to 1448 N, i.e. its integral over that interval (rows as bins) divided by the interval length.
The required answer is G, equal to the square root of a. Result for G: 5.61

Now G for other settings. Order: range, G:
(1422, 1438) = 5.61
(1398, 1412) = 4.64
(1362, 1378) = 4.03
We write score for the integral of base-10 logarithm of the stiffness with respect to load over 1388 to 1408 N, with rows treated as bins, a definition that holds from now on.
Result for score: 28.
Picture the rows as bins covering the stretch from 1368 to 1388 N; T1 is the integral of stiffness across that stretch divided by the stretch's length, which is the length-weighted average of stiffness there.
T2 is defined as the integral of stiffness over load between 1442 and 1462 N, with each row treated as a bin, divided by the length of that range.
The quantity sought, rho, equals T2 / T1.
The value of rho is 1.6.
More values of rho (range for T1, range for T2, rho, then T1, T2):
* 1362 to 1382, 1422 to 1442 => 1.8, 17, 31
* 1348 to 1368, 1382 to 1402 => 1.2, 22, 26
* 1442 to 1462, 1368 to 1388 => 0.6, 32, 20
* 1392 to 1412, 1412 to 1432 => 1.3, 23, 31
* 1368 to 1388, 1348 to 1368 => 1.1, 20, 22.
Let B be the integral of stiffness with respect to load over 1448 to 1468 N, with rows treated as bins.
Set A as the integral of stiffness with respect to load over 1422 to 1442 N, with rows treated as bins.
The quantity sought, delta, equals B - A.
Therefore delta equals 16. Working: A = 628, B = 644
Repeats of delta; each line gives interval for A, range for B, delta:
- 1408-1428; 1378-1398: -67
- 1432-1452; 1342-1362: -96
